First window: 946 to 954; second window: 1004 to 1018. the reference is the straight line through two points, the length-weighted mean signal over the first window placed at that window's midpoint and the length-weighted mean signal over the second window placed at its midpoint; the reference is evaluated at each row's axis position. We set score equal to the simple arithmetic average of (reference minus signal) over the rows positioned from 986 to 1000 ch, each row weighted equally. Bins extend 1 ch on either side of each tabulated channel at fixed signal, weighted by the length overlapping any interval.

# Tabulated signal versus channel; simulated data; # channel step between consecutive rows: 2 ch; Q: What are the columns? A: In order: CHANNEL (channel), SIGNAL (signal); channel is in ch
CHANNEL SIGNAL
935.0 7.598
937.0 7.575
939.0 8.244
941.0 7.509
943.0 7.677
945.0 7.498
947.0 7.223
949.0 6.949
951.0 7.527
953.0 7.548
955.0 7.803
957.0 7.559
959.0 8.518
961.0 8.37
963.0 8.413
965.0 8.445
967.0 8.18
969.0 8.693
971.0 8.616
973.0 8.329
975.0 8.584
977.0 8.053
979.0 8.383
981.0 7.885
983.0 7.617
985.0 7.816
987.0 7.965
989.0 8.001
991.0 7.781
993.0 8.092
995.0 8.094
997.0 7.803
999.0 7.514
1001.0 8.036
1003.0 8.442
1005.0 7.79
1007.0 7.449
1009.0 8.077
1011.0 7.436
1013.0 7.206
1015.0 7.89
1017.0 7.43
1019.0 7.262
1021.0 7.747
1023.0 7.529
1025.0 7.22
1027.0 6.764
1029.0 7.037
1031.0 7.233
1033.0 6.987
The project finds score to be -0.37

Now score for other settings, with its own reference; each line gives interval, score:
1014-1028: 0.25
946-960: -0.26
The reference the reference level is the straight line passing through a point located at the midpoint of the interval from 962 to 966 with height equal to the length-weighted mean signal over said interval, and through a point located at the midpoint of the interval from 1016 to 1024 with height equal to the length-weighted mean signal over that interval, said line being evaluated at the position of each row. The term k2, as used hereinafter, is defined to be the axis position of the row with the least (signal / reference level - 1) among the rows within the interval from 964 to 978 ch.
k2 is 967.0 ch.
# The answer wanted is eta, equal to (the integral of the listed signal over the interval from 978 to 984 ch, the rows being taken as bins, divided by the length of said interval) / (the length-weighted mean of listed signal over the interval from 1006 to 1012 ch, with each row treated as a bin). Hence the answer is 1.04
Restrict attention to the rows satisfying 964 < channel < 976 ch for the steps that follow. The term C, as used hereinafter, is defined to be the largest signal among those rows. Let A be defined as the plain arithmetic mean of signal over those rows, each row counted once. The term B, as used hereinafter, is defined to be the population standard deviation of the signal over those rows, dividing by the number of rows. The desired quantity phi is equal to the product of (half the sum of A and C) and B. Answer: 1.5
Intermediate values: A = 8.5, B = 0.18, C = 8.693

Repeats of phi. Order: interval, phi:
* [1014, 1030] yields 2.6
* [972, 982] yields 2.1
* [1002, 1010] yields 3.0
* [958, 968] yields 1.0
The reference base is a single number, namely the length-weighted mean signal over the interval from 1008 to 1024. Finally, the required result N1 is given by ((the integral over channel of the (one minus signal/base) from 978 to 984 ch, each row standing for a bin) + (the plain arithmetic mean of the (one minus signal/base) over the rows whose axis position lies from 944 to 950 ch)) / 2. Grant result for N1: -0.13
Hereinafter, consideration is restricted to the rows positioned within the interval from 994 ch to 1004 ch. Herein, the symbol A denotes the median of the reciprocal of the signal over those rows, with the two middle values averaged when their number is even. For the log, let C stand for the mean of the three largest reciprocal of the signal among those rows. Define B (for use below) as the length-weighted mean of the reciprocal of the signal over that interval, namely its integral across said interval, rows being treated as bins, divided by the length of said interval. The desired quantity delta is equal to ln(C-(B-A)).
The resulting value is -2.06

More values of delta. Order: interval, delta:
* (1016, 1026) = -1.99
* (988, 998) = -2.07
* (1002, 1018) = -1.99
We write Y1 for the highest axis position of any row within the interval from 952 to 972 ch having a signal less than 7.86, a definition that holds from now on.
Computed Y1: 957.0 ch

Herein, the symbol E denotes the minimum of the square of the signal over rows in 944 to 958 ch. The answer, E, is 48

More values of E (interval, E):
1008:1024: 52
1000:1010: 55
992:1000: 56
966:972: 67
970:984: 58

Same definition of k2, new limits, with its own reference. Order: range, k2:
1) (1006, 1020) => 1013.0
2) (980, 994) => 983.0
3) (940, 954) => 949.0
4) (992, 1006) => 999.0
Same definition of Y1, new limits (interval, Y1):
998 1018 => 1017.0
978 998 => 997.0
